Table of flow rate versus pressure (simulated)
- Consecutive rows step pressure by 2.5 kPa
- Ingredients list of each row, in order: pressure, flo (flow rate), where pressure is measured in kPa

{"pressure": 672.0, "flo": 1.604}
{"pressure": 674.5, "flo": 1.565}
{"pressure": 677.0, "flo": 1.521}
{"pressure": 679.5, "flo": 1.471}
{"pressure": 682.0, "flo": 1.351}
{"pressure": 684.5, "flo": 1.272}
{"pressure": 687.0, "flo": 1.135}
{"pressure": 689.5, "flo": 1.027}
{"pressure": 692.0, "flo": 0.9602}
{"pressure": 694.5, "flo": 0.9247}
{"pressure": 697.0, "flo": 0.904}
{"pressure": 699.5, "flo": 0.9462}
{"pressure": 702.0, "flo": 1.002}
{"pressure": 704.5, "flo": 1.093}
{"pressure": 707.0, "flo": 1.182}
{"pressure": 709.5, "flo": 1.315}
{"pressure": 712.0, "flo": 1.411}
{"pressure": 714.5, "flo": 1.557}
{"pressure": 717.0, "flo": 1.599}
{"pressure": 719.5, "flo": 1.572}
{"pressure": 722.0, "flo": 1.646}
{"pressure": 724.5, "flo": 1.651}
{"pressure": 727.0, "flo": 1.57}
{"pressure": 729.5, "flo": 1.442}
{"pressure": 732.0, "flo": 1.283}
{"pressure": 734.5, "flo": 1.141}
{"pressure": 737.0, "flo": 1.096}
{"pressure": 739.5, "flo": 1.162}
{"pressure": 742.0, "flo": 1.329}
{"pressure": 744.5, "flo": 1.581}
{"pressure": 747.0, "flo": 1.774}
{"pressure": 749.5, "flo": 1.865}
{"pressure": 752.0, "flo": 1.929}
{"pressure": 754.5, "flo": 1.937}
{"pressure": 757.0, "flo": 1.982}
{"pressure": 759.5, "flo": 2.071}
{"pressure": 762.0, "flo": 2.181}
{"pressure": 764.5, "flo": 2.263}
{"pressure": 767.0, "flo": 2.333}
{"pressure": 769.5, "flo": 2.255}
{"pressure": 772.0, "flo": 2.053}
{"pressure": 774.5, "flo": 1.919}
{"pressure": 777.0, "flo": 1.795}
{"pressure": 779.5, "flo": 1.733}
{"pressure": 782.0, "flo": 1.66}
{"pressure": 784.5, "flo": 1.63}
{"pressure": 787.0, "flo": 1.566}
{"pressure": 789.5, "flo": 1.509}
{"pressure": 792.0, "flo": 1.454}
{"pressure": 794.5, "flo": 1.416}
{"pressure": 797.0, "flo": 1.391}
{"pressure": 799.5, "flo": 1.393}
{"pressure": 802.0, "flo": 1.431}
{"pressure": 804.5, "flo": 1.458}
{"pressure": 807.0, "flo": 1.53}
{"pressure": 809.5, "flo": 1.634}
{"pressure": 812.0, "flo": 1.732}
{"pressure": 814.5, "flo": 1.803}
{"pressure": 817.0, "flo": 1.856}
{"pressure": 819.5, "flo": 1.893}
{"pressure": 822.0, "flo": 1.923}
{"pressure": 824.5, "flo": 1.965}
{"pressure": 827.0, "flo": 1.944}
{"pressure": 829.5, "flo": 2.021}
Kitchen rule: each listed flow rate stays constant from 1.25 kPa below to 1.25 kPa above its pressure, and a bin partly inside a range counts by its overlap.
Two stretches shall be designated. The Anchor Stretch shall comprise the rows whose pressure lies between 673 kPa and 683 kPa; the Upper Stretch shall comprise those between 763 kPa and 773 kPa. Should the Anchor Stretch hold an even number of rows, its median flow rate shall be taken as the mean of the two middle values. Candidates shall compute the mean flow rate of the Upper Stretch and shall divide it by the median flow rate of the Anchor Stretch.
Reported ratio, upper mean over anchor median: 1.5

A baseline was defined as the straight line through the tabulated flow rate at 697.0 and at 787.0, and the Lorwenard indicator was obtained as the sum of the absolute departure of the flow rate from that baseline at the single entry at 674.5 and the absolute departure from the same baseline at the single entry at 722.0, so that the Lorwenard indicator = 1.4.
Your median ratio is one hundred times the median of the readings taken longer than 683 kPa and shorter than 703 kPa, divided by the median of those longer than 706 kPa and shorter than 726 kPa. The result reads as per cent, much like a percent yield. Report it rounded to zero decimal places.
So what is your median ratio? 63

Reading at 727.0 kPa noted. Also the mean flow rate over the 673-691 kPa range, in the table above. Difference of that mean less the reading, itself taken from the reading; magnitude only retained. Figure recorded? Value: 1.81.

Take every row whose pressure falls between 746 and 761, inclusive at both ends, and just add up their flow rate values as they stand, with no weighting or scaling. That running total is 12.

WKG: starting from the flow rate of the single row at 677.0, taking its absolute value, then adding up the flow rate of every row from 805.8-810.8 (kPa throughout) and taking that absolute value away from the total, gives 2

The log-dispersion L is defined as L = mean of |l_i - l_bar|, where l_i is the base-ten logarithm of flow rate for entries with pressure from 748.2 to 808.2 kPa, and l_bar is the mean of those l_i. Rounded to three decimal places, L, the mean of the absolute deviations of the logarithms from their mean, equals 0.065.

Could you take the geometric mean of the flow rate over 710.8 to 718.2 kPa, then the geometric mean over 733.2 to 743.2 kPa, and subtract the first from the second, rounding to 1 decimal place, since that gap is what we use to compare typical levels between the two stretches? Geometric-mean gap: -0.3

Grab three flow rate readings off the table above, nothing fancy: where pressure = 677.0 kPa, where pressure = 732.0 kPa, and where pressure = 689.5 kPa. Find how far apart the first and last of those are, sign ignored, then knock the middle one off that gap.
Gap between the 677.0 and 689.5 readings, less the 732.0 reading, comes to -0.79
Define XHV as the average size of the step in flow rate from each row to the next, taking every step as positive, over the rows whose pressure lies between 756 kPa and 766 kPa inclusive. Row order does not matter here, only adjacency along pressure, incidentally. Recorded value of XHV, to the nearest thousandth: 0.094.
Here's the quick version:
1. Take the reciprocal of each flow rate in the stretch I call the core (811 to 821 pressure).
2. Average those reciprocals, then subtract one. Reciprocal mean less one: -0.45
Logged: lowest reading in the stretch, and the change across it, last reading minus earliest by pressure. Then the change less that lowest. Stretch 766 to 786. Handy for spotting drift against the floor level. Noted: -2.3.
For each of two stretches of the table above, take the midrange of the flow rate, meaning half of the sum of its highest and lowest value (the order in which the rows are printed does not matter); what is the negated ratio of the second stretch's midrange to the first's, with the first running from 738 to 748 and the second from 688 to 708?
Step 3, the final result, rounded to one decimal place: -0.7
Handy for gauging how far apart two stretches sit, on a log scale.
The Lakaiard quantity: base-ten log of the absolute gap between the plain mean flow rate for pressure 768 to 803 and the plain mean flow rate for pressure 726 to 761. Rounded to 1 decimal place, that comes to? -1.1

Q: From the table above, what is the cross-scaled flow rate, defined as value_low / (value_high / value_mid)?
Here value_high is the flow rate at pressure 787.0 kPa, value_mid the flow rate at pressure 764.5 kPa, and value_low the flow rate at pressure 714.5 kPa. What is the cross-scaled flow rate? 2.2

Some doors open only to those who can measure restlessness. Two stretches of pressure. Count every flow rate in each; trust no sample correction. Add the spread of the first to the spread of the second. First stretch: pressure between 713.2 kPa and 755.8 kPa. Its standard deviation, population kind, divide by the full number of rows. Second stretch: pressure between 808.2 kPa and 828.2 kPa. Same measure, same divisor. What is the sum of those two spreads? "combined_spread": 0.36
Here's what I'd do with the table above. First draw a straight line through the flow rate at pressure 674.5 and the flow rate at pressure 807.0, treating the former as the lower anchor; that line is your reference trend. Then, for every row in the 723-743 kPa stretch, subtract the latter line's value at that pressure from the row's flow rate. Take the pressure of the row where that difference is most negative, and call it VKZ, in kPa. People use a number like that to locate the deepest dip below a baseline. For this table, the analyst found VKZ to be 737.0 kPa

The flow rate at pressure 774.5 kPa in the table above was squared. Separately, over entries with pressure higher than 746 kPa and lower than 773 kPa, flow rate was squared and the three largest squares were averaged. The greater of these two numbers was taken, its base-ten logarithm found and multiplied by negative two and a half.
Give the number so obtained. -1.8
